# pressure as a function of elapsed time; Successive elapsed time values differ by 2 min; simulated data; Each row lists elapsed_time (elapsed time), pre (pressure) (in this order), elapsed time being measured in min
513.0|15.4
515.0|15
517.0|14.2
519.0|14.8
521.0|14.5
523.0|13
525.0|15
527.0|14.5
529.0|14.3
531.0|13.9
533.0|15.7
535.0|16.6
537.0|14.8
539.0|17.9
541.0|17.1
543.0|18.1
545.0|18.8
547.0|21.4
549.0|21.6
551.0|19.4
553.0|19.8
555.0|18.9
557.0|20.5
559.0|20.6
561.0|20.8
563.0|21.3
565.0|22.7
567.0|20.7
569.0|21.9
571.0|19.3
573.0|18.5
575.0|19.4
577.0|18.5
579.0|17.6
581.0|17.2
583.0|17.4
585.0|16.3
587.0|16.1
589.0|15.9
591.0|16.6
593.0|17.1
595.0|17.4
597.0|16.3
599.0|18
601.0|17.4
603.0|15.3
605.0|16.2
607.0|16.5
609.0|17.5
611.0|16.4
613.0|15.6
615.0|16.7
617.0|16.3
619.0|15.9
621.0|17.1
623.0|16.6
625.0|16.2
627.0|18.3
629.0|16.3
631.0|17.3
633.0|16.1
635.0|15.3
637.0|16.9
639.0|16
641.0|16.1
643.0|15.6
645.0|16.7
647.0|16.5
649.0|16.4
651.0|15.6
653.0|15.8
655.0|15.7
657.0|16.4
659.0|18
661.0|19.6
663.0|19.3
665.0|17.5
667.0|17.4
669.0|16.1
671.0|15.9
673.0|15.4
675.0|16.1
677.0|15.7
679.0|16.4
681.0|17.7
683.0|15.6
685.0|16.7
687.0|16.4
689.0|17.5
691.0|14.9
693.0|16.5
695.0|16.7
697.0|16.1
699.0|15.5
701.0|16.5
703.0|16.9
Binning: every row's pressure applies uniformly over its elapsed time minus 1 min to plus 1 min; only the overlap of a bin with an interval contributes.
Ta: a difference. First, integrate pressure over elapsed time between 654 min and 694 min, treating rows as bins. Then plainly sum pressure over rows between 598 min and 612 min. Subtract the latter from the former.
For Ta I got 552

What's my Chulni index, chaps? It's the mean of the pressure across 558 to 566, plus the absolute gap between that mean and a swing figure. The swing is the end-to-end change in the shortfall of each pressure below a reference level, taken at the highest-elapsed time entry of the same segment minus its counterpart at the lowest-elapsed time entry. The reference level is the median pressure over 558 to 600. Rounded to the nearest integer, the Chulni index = 45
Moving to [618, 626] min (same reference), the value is 33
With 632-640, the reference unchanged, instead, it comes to 32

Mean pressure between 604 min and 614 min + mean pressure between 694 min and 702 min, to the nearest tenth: 32.6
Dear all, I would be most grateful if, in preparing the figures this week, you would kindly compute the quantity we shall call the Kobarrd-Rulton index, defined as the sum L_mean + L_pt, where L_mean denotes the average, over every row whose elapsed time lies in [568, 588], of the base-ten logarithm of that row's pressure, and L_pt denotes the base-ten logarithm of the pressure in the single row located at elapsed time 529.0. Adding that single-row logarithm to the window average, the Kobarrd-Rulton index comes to 2.41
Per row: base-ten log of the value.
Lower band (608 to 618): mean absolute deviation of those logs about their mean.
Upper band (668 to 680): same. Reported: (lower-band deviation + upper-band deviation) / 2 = 0.0099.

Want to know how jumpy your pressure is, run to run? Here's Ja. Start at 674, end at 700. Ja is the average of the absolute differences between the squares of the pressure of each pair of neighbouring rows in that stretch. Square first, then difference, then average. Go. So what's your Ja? 34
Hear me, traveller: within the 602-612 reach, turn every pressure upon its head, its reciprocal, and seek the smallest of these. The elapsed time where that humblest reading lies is 609.0 min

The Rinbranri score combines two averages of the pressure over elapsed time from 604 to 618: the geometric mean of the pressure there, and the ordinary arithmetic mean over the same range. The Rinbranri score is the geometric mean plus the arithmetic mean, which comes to 32.9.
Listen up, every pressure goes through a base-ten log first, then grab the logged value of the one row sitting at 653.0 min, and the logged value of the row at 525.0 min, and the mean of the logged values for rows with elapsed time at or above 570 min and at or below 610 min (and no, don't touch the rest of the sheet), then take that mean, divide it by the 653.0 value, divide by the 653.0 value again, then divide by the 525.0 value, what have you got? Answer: 0.731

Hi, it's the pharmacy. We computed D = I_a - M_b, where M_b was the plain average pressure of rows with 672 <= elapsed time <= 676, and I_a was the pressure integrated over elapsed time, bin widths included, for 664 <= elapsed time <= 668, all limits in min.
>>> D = 54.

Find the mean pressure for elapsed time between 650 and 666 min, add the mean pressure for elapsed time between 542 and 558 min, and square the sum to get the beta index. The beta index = 1373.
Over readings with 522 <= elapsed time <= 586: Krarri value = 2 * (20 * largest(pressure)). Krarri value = 908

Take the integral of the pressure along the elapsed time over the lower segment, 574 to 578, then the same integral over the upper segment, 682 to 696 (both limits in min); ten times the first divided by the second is 3.3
